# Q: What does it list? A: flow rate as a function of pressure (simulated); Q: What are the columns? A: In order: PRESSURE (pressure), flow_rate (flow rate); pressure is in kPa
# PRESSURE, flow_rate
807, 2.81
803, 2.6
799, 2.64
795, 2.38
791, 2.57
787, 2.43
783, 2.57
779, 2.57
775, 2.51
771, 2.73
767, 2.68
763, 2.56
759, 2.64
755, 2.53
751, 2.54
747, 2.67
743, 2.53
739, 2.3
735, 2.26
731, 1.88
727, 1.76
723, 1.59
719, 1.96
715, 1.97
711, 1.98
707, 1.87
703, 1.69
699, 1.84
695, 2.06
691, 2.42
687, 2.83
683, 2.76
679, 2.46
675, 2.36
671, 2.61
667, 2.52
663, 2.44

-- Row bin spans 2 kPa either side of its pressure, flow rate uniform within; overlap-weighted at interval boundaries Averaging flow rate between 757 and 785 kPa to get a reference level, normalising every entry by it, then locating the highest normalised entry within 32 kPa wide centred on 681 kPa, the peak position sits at 687 kPa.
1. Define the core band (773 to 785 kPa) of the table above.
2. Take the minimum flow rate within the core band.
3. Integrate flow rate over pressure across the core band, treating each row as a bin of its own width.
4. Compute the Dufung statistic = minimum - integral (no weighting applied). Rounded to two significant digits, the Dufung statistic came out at -28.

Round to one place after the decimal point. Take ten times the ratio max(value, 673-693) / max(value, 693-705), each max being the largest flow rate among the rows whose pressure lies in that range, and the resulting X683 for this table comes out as 13.7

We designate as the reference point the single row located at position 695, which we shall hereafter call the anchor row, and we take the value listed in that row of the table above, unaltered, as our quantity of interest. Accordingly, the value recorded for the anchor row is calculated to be 2.06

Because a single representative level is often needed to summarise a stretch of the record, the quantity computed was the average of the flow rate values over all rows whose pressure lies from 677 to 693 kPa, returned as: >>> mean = 2.62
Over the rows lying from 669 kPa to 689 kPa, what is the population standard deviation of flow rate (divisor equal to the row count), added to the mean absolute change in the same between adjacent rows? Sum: 0.36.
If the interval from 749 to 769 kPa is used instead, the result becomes 0.14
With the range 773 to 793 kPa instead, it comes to 0.14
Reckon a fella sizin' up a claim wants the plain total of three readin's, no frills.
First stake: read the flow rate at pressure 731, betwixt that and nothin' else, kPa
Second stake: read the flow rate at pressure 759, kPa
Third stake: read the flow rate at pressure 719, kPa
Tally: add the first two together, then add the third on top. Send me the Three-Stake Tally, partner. 6.48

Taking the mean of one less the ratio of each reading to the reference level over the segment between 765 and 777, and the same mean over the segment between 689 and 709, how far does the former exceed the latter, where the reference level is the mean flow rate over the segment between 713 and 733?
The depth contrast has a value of -0.36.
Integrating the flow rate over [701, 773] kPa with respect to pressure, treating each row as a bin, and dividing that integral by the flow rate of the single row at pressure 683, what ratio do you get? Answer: 58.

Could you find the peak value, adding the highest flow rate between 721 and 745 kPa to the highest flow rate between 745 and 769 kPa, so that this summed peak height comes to 5.21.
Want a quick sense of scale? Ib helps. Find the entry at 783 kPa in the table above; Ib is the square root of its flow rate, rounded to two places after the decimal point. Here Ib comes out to 1.60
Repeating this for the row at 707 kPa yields 1.37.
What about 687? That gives 1.68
